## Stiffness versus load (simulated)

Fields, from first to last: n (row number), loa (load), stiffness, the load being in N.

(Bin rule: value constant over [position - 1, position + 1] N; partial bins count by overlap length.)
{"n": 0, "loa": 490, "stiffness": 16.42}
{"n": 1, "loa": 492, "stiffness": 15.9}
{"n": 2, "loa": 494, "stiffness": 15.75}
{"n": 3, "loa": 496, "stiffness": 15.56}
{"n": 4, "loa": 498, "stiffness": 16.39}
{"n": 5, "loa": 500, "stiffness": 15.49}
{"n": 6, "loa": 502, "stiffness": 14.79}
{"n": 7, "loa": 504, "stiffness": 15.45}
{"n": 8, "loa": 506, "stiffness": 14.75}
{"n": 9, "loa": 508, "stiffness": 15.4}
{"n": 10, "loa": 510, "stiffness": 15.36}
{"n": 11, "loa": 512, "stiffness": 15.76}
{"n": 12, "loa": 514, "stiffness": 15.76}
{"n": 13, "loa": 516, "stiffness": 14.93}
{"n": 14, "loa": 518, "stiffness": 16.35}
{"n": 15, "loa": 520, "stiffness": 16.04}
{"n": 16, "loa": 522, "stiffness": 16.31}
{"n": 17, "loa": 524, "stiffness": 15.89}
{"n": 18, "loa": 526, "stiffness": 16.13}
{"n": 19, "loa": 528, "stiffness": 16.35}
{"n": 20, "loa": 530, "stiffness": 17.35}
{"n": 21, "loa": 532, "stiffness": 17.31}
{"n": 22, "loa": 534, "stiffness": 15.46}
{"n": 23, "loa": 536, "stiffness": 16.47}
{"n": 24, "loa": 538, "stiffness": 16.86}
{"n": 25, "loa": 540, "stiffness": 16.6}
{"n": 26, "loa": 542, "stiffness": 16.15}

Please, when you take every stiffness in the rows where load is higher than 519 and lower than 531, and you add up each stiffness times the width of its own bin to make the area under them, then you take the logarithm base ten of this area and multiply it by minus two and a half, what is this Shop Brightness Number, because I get -5.73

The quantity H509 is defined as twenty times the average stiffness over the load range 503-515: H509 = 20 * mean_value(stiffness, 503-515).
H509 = 308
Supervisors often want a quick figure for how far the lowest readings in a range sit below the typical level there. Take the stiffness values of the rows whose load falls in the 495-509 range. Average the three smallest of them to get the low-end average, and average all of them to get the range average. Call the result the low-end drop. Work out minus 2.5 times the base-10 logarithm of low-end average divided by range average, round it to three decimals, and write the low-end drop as 0.030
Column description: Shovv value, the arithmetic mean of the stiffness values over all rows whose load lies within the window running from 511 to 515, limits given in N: 15.8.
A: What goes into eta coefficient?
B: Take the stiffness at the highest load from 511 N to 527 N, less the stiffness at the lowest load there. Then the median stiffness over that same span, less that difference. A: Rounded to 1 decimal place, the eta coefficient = 15.6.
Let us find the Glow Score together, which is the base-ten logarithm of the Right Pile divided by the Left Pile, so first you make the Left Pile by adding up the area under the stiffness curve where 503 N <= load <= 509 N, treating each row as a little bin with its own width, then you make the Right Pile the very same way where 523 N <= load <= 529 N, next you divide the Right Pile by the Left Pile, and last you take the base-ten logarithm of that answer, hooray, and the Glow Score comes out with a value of 0.026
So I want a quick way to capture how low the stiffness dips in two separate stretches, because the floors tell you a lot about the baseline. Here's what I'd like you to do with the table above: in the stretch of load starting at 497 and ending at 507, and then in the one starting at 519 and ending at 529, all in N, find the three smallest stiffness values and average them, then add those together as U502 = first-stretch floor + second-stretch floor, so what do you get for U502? 31.0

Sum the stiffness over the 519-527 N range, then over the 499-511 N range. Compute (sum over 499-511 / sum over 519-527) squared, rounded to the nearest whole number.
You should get 2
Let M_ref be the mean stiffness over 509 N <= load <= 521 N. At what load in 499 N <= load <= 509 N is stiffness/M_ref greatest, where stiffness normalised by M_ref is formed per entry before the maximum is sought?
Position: 500 N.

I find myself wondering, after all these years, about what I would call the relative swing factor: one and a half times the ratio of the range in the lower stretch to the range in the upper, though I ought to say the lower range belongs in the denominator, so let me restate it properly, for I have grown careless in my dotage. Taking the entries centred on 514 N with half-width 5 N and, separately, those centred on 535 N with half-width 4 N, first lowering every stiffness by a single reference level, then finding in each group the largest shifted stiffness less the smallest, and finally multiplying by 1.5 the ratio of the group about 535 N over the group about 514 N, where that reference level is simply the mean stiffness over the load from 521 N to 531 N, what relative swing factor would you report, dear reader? 2.0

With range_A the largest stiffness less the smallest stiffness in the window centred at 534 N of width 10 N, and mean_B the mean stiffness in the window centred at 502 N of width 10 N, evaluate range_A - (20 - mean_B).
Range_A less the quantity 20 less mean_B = -2.7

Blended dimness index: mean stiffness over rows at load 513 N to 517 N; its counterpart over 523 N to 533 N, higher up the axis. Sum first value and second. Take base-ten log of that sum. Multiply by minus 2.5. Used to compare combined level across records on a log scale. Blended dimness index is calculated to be -3.76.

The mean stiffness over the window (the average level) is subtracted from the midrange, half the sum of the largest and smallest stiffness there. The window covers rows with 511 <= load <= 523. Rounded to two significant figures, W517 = -0.22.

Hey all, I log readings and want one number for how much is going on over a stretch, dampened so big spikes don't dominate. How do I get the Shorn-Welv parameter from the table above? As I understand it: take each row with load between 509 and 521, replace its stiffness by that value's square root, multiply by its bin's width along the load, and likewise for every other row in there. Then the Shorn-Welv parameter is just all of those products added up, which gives 47.5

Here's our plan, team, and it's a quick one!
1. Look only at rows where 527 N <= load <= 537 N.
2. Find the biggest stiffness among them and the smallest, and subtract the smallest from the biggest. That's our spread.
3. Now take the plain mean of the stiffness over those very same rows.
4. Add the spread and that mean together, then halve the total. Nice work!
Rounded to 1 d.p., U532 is 9.2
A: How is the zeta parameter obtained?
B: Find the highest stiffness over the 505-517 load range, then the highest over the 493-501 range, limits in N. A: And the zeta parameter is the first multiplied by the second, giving 258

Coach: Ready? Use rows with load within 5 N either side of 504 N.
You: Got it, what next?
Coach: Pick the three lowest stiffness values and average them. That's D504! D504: 15.0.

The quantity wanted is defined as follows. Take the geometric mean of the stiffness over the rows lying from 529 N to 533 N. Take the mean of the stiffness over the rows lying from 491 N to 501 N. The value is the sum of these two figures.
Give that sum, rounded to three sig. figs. 33.1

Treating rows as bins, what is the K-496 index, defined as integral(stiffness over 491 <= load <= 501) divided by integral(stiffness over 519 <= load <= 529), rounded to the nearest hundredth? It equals 0.98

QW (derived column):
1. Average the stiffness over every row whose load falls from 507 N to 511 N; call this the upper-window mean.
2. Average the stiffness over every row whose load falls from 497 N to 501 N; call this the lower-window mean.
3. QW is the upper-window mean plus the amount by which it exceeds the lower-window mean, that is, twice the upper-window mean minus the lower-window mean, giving 14.8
